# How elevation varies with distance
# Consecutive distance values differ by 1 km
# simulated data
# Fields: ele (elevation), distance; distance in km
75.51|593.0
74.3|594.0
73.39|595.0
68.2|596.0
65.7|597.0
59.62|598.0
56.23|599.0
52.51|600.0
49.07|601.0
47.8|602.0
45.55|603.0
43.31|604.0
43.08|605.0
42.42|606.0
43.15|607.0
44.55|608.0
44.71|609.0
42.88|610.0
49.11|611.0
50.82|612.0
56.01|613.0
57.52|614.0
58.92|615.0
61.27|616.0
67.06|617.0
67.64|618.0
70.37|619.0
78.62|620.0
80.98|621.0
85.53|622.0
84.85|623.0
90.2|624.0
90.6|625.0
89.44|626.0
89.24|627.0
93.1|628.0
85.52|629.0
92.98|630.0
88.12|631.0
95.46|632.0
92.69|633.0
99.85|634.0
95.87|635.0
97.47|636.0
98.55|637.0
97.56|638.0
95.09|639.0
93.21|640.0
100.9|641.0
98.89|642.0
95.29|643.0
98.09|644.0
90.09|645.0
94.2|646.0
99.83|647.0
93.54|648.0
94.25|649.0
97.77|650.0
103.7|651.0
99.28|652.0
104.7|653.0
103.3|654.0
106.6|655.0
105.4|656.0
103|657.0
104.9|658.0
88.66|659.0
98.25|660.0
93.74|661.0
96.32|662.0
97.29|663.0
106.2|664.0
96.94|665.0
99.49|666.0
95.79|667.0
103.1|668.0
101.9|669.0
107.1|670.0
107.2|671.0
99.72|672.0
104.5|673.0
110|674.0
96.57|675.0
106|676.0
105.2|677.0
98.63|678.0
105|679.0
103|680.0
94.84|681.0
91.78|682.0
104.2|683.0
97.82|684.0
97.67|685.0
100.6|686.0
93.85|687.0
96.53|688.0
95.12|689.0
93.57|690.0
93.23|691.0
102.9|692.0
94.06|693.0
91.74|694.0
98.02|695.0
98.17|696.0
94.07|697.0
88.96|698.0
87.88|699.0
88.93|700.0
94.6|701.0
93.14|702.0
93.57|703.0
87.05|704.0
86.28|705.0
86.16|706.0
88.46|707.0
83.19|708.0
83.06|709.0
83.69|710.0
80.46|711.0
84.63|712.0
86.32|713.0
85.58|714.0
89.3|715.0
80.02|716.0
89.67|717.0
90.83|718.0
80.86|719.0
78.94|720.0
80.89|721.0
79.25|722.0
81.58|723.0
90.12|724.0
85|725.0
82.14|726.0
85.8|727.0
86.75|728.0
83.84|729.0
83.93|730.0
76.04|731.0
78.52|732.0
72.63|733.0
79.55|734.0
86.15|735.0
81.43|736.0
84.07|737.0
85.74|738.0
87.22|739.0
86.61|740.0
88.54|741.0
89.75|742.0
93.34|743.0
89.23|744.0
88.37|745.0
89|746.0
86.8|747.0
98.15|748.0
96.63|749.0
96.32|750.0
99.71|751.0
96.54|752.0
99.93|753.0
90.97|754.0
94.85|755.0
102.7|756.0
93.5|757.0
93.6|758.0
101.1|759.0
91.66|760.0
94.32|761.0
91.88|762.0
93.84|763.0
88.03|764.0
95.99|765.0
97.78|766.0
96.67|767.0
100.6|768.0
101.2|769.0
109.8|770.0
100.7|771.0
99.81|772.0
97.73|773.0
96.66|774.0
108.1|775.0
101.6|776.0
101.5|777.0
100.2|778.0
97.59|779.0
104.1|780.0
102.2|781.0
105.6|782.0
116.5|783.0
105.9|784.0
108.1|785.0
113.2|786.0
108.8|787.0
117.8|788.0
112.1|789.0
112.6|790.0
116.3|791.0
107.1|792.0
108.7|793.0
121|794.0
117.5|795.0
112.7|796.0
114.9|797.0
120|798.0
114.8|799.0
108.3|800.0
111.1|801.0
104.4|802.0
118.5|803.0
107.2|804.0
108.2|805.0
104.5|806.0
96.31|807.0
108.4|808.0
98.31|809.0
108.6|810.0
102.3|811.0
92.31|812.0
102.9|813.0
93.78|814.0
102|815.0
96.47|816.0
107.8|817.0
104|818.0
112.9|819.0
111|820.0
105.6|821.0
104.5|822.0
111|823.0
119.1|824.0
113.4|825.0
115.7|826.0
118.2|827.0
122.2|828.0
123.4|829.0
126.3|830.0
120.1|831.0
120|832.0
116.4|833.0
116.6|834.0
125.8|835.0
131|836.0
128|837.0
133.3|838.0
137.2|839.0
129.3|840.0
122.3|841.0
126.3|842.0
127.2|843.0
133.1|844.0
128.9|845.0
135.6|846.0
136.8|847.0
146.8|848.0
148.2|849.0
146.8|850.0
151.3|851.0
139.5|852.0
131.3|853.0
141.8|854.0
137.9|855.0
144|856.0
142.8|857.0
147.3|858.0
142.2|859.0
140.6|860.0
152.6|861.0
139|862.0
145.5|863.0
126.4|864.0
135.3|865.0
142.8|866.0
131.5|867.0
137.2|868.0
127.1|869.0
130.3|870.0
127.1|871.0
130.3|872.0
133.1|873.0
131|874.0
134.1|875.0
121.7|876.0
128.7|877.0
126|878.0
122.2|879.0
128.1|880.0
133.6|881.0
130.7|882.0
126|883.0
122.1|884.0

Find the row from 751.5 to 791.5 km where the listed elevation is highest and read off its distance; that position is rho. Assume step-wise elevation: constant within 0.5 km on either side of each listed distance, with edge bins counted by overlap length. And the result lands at 788.0 km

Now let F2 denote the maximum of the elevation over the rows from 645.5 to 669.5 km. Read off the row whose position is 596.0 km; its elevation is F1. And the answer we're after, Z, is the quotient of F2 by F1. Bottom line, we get 1.56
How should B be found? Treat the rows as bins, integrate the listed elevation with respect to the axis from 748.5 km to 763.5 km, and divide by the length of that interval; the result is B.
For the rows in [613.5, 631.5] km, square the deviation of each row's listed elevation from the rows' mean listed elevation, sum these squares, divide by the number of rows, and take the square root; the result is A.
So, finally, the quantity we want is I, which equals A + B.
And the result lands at 108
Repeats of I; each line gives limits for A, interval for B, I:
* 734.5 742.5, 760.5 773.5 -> 100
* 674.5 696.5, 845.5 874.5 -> 143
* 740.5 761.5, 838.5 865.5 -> 143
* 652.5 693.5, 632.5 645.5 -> 102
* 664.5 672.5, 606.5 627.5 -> 71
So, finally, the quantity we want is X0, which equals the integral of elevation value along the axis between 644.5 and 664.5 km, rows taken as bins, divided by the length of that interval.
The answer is 99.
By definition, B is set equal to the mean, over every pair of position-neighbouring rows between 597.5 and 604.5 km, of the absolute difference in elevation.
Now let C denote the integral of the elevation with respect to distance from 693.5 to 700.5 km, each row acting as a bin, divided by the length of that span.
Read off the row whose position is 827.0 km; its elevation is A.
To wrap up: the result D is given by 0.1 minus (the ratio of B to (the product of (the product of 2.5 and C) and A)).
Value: 0.0999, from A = 118.2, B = 2.7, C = 93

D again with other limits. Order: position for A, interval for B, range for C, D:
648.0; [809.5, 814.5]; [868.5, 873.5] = 0.0997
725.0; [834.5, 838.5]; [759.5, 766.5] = 0.0998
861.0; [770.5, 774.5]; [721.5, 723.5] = 0.1000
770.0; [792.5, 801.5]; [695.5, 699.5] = 0.0998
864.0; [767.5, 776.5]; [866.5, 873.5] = 0.0999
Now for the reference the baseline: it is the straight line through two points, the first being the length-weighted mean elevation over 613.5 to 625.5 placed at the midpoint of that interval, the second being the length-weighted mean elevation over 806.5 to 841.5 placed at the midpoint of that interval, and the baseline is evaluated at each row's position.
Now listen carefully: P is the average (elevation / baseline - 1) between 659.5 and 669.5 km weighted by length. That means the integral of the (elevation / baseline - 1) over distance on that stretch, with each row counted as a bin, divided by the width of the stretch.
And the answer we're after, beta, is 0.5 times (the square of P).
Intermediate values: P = 0.19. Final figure 0.018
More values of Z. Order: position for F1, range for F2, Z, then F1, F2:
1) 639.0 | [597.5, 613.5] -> 0.63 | 95.09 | 59.62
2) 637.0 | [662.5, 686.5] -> 1.12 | 98.55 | 110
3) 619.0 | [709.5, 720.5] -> 1.29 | 70.37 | 90.83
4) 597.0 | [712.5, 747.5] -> 1.42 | 65.7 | 93.34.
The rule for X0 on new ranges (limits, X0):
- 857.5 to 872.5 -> 137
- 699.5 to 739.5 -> 85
